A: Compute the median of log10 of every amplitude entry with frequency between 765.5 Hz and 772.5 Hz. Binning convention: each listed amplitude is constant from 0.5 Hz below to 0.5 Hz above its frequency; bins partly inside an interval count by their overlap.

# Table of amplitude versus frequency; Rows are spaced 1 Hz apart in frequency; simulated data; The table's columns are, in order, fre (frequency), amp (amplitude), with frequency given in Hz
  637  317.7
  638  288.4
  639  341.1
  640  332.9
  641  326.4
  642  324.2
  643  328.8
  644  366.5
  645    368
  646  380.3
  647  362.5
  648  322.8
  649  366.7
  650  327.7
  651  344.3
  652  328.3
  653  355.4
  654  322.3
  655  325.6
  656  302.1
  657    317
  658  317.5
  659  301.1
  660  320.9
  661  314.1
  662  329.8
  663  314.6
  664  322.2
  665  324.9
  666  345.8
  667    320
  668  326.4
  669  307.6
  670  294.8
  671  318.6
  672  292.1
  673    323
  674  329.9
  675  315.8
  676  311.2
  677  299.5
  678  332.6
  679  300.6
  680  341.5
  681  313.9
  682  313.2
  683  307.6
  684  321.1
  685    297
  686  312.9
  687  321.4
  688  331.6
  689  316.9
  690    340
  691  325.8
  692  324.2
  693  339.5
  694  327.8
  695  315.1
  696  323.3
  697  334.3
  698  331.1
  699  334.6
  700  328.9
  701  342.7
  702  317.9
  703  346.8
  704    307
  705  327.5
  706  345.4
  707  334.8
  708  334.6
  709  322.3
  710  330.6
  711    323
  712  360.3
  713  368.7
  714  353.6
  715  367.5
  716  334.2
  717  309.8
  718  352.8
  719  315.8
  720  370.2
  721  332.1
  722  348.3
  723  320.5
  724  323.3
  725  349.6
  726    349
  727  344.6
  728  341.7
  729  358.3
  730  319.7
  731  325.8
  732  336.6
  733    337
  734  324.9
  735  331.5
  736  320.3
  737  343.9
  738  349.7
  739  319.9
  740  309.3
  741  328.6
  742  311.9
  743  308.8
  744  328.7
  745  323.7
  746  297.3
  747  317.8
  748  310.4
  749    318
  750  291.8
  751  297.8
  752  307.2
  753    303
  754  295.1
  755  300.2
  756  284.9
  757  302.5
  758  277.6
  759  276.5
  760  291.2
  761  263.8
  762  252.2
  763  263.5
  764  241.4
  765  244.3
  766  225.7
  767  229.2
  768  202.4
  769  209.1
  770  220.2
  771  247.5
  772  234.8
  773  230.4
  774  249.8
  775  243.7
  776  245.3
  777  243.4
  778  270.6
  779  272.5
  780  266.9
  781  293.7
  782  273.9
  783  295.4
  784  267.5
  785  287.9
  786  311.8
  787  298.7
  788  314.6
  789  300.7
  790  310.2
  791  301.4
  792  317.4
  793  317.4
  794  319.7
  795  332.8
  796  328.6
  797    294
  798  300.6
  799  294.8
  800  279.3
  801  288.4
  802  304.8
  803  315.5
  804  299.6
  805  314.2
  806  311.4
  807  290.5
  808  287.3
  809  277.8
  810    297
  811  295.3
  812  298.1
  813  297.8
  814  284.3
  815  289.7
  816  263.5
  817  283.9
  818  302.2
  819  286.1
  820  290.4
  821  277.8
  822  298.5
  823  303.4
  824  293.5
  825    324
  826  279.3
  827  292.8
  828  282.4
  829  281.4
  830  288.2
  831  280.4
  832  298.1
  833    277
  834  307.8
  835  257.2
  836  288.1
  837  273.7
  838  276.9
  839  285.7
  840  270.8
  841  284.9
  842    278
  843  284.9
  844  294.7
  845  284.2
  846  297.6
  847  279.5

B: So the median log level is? 2.35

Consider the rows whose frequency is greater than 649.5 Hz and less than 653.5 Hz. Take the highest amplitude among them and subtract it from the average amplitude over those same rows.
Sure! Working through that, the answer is -16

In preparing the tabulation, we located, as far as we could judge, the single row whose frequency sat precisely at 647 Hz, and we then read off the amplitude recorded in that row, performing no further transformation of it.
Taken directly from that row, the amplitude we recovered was 362.5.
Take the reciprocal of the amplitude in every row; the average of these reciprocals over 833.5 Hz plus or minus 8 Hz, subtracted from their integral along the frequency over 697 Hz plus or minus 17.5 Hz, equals 0.10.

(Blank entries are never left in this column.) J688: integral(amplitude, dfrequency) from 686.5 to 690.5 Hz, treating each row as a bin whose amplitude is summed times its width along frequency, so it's 1310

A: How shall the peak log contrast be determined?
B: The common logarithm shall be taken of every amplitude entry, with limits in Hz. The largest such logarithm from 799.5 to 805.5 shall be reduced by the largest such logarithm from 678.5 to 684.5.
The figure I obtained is -0.034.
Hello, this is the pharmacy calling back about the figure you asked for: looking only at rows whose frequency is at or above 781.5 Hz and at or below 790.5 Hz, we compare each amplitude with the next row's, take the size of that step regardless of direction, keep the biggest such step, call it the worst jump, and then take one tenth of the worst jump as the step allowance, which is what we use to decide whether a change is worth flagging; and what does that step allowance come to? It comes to 2.79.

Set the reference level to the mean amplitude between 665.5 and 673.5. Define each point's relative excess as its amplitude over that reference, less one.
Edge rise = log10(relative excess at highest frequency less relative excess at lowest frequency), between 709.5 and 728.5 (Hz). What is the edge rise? -1.45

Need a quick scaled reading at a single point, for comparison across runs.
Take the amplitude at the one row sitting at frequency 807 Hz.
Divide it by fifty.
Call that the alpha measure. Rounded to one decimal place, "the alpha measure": 5.8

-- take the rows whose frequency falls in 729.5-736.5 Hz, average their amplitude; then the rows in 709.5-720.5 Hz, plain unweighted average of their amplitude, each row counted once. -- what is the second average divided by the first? 1.05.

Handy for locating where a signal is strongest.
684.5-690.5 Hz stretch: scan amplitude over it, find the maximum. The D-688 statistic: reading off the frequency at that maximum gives 690 Hz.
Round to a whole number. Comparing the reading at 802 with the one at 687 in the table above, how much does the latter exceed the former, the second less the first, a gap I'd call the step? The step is 17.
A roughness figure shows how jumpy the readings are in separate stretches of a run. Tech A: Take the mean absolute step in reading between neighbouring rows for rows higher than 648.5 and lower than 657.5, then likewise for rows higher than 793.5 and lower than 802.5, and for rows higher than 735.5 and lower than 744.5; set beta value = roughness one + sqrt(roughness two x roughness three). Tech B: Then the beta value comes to 36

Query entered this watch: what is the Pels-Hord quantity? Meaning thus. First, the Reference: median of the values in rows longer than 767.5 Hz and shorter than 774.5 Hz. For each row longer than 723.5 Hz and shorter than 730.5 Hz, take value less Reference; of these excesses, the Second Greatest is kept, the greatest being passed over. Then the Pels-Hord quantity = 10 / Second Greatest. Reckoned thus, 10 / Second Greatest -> 0.084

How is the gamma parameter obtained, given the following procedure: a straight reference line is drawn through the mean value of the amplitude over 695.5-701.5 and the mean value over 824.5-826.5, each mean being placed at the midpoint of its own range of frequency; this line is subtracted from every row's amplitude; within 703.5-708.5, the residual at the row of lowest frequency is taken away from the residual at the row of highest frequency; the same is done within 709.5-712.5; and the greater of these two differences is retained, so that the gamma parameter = 30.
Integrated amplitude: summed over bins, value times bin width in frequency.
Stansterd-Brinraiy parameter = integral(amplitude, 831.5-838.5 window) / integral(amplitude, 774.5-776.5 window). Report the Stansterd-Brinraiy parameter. 4.0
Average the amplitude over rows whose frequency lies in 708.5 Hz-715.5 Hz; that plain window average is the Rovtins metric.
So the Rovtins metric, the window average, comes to 347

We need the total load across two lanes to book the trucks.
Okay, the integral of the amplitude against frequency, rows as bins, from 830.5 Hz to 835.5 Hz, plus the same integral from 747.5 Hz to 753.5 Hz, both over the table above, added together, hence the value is 3249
